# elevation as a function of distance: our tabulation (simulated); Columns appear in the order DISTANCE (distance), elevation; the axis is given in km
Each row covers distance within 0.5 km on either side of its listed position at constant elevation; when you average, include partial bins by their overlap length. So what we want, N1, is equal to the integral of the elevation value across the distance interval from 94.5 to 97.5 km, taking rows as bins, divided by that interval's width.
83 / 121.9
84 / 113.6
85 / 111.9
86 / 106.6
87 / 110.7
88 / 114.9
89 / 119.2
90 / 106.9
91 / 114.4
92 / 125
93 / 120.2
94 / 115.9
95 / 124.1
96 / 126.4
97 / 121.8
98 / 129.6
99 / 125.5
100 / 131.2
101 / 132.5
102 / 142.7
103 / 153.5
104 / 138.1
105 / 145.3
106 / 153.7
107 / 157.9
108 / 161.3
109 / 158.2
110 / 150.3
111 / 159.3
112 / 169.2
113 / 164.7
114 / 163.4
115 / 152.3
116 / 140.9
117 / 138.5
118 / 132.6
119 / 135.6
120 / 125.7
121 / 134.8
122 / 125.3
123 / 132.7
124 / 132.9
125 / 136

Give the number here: 124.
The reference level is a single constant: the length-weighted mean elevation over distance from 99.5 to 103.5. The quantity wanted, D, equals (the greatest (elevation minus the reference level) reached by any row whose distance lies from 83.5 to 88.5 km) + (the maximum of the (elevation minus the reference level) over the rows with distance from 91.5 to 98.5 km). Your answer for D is -35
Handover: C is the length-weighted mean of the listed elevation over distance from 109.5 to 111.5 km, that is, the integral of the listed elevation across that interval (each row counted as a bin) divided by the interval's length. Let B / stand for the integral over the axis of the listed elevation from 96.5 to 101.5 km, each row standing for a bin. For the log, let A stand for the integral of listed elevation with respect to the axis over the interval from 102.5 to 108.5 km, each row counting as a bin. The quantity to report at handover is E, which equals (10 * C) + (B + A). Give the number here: 3098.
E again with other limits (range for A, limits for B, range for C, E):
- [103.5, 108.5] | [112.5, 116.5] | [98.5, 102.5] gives 2707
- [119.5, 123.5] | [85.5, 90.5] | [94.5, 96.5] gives 2329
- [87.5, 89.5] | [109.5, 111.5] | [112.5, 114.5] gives 2184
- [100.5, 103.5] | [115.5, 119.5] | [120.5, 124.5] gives 2291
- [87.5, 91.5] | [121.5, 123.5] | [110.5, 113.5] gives 2357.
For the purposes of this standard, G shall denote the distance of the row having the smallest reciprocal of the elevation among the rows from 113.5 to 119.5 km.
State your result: 114 km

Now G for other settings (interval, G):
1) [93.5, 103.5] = 103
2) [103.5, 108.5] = 108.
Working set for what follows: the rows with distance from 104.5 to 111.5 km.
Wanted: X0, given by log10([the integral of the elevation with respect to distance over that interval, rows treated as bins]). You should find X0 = 3.04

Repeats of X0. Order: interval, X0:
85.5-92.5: 2.90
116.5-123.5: 2.97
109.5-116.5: 3.04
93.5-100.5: 2.94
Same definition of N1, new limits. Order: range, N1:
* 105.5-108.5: 158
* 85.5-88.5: 111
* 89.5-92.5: 115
